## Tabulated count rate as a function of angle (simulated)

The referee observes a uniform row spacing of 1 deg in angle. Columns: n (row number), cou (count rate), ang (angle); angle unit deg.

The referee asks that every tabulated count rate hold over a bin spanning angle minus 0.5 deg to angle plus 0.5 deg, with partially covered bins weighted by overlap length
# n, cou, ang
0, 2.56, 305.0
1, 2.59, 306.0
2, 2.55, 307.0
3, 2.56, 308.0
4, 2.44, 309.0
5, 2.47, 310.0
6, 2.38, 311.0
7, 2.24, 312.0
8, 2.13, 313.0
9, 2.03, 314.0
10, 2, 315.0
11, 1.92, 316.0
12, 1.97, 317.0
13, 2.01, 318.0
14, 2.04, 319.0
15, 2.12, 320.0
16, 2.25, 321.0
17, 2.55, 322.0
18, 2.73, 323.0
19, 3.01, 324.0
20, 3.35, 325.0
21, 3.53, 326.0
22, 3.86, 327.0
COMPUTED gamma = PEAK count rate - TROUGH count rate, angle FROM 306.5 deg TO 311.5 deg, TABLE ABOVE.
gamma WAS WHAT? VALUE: 0.18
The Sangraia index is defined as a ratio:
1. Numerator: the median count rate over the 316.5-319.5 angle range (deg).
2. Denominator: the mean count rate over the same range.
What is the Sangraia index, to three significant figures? 1.00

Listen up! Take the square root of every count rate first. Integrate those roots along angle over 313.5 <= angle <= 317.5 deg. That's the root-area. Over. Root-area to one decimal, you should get 5.6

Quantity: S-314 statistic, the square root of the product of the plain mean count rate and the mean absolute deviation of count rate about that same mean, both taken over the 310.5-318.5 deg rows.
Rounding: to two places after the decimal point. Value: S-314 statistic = 0.51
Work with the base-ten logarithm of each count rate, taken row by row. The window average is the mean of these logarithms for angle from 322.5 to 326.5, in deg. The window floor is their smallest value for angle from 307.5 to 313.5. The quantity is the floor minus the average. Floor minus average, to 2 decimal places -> -0.17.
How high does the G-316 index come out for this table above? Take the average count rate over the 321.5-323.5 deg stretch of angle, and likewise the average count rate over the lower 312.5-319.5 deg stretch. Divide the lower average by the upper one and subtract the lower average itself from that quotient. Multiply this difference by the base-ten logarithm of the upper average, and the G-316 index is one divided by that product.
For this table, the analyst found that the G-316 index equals -1.90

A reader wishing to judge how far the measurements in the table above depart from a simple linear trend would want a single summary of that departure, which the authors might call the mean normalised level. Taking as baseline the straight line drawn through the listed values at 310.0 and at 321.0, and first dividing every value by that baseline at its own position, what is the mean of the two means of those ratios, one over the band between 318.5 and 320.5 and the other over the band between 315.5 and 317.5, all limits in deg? 0.872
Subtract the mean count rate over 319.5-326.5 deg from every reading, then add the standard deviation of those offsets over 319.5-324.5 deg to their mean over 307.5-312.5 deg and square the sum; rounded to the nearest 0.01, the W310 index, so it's 0.00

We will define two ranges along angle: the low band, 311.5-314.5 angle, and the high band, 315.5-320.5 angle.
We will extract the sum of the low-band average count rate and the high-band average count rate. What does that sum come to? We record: 4.1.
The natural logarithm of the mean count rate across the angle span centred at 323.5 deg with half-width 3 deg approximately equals 1.1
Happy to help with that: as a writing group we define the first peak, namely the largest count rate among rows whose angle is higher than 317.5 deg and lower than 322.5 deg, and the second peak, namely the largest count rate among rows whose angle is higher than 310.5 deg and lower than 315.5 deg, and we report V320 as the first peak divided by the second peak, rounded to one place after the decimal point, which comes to 1.1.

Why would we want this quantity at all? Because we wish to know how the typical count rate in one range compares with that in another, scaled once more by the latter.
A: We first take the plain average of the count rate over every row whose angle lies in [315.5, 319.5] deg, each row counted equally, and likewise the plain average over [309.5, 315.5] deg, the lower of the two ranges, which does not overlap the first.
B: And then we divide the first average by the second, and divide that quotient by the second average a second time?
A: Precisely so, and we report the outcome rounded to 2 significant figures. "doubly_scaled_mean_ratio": 0.41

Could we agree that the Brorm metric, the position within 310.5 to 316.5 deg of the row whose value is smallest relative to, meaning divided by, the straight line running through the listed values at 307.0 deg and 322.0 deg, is 316.0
